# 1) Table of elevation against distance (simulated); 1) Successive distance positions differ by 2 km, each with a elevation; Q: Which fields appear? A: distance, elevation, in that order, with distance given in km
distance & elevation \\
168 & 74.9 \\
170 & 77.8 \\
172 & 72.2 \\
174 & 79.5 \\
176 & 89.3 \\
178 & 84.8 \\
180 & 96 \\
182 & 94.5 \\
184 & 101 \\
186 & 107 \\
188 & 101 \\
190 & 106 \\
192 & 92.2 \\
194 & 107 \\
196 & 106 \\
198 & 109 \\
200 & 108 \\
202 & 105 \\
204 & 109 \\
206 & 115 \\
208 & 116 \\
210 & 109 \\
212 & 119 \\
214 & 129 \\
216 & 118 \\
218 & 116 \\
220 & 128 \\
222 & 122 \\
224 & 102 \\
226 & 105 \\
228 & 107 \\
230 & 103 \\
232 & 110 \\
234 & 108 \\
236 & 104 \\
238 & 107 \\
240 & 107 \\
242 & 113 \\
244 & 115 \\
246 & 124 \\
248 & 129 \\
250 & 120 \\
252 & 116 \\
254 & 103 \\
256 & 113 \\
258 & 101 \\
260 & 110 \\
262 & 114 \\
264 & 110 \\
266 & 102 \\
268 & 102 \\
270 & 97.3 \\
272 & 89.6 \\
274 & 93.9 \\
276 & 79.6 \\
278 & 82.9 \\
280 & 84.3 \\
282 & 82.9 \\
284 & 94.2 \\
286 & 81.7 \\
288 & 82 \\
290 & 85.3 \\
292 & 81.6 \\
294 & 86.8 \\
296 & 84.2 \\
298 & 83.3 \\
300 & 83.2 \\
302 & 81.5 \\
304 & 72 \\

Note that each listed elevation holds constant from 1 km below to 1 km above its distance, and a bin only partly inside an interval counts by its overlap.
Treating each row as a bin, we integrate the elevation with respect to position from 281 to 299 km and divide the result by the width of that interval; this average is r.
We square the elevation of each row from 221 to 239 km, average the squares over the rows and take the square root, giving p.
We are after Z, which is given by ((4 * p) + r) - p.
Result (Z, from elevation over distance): 408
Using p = 108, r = 85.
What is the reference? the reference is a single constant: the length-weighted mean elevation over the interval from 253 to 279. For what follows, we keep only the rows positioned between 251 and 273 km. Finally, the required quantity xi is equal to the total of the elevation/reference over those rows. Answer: 11.6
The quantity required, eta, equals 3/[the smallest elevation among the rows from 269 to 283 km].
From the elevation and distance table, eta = 0.038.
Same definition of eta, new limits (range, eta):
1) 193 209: 0.029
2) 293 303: 0.037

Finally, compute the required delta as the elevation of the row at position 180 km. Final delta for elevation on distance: 96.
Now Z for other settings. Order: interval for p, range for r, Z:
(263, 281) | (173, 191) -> 377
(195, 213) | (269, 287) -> 420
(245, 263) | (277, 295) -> 429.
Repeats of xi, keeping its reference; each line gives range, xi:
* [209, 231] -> 12.6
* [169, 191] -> 10.1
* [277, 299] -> 9.3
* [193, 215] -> 12.3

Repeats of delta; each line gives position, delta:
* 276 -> 79.6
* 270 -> 97.3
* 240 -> 107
